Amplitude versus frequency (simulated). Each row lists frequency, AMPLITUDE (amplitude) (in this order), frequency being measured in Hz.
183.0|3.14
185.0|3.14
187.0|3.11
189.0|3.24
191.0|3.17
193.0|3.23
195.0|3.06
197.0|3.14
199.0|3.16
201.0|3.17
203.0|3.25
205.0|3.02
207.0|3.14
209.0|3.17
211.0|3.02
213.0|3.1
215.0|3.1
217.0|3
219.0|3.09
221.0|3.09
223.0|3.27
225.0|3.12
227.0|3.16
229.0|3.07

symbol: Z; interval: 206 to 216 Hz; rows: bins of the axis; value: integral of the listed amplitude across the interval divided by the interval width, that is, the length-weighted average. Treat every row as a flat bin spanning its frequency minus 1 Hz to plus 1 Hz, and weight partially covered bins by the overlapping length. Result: 3.106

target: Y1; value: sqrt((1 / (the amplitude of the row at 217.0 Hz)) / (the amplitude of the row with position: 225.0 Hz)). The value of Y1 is 0.327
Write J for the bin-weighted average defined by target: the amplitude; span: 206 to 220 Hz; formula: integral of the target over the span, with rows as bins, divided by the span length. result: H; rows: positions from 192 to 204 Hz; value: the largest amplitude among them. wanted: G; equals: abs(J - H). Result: 0.161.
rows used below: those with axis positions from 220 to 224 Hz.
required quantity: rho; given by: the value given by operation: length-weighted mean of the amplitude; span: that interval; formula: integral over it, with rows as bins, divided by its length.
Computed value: 3.18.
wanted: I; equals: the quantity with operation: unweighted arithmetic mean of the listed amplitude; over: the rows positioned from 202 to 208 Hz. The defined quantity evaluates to 3.14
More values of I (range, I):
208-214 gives 3.10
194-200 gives 3.12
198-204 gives 3.19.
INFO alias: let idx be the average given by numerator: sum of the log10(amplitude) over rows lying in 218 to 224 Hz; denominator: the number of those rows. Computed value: 0.498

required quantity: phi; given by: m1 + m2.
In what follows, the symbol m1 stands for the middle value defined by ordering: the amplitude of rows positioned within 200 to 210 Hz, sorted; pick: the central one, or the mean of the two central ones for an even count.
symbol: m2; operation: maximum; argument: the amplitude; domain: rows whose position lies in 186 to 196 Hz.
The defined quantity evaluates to 6.410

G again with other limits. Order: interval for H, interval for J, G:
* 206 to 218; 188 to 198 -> 0.002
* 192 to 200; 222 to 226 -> 0.035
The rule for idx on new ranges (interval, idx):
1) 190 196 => 0.499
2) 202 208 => 0.496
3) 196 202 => 0.499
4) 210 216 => 0.488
